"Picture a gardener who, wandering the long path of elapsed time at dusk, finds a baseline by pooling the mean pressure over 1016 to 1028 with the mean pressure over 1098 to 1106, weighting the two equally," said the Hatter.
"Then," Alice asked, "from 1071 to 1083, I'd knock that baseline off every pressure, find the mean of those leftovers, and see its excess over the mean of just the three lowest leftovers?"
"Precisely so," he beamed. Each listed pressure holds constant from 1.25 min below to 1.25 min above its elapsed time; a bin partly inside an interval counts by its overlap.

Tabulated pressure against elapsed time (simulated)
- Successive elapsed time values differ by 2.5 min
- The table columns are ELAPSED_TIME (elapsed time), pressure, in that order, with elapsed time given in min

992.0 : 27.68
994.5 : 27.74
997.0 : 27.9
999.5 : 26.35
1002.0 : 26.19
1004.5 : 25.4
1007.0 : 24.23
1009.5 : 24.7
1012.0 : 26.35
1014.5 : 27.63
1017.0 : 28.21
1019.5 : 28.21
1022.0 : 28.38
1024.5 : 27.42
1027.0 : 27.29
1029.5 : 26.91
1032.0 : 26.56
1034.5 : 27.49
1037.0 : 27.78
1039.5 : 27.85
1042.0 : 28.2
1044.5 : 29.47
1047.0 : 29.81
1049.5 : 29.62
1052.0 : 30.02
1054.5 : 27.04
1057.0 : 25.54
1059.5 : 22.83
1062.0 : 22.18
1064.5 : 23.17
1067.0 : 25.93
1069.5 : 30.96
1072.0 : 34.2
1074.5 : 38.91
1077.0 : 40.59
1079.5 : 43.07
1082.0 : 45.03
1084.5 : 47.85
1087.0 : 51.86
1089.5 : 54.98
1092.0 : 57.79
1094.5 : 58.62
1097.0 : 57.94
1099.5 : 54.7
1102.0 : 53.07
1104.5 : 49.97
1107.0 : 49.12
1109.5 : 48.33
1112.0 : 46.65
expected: 2.5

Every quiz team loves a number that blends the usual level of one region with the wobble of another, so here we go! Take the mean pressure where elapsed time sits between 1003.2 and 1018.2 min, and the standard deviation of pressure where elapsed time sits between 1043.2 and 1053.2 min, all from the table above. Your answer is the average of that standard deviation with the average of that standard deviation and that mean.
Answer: 6.7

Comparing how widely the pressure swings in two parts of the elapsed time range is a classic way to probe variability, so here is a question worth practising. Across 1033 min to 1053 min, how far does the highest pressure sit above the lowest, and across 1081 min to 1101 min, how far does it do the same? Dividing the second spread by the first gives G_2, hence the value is 5.4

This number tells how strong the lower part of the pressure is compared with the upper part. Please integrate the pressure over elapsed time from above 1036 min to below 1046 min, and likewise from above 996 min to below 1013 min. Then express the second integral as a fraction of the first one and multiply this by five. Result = 8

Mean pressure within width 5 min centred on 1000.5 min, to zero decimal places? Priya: 26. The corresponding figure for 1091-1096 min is 58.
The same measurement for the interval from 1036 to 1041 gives 28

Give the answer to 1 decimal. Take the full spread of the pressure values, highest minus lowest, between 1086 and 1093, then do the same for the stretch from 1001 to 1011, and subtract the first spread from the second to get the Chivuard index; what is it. -4.0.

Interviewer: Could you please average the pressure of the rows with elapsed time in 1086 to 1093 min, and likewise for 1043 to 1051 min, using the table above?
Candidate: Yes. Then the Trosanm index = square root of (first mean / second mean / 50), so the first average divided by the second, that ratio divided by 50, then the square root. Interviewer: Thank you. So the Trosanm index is 0.19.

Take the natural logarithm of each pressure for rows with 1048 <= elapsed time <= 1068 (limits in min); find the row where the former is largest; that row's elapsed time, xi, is 1052.0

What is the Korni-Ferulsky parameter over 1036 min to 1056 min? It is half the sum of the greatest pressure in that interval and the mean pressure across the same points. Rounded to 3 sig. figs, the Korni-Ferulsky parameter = 29.4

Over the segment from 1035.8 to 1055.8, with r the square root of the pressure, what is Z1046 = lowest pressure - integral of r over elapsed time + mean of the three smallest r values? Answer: -74.9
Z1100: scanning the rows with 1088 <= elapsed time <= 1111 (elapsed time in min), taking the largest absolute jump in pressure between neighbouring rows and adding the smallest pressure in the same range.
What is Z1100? 51.6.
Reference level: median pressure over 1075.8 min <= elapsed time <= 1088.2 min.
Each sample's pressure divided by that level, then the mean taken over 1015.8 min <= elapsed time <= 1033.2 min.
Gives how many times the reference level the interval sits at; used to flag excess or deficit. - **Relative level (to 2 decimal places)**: 0.61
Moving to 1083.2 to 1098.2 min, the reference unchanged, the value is 1.22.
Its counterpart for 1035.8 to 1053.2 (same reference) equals 0.64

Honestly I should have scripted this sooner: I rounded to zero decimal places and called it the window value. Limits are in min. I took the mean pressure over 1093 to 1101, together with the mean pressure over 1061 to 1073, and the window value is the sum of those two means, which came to 84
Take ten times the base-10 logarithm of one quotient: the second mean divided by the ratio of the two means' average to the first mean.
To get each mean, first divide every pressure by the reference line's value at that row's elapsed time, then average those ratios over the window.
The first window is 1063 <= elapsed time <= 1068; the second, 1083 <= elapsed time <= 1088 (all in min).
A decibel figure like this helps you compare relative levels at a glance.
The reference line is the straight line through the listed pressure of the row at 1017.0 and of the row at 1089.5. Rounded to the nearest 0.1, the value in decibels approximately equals -1.7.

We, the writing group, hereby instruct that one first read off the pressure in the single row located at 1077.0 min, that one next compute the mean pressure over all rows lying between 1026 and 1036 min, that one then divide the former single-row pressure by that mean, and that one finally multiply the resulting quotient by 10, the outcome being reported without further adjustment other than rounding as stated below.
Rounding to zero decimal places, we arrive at 15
